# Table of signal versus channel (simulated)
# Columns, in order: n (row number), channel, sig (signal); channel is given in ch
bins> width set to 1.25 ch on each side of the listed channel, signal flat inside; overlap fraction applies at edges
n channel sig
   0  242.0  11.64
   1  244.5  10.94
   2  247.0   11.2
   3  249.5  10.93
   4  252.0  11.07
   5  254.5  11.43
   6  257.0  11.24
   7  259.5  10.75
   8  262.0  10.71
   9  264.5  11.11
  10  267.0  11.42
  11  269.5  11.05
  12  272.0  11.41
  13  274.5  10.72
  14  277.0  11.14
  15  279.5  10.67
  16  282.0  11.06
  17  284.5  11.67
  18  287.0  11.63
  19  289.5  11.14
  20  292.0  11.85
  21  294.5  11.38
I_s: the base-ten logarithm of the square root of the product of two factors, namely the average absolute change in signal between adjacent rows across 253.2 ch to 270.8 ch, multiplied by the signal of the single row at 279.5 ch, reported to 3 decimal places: 0.253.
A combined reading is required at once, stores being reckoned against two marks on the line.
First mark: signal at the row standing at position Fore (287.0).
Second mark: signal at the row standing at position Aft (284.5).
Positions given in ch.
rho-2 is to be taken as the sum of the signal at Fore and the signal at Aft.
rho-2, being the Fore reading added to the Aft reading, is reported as 23.3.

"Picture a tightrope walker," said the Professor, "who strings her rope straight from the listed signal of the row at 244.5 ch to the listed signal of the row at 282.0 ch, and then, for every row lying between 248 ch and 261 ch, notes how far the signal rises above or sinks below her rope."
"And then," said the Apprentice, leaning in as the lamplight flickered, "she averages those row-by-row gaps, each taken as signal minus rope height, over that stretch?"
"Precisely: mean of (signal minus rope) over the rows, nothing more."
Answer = 0.11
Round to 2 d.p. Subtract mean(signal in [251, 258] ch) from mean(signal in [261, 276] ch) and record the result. -0.18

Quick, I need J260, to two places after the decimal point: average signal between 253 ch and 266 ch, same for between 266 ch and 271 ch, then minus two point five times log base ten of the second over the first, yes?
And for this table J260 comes -0.02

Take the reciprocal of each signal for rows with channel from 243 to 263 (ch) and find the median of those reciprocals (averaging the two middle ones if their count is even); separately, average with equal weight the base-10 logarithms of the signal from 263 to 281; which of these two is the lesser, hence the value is 0.0909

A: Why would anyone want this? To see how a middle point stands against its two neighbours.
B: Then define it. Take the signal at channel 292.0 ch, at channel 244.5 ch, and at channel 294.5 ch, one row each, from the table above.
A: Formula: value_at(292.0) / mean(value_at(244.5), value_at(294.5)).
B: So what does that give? 1.06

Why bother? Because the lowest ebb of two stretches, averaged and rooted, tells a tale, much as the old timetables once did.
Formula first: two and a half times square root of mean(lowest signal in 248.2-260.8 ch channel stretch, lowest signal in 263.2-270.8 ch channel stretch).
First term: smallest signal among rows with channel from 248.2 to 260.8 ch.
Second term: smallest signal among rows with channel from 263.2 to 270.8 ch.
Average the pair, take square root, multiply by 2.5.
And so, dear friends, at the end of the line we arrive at 8.25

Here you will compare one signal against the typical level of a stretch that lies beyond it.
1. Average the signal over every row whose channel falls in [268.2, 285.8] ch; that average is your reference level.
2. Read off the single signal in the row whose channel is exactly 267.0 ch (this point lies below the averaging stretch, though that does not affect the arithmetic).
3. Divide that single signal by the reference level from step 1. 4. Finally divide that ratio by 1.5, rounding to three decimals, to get 0.686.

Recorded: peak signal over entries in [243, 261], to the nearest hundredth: 11.43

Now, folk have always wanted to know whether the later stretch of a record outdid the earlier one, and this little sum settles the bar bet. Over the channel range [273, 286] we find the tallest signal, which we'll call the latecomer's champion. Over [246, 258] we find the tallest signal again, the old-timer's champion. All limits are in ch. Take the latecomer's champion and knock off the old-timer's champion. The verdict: 0.24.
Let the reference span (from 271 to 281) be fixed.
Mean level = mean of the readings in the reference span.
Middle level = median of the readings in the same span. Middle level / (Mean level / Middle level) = 10.9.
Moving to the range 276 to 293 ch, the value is 11.0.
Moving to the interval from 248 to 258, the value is 11.1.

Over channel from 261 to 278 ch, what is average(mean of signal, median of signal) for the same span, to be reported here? 11.1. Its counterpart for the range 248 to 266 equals 11.1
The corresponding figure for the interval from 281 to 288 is 11.5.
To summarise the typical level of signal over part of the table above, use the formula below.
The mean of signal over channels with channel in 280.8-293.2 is 11.47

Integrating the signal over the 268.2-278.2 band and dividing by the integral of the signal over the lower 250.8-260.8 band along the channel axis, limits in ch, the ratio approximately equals 1.00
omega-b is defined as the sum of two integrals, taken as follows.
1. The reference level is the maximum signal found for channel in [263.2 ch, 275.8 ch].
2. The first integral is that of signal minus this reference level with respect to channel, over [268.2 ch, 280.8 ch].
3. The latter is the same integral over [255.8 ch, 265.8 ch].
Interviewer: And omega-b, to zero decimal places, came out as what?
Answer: -10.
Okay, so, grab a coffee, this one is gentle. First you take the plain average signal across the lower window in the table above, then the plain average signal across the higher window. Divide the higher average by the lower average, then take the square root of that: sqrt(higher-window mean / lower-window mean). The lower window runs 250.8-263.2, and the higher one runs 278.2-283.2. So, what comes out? 0.99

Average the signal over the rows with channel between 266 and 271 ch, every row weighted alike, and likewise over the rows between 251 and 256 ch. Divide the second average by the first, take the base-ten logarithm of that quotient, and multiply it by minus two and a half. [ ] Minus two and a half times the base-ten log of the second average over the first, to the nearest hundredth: 0.00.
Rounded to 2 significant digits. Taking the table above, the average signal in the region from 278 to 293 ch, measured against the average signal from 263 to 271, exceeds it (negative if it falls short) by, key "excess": 0.14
